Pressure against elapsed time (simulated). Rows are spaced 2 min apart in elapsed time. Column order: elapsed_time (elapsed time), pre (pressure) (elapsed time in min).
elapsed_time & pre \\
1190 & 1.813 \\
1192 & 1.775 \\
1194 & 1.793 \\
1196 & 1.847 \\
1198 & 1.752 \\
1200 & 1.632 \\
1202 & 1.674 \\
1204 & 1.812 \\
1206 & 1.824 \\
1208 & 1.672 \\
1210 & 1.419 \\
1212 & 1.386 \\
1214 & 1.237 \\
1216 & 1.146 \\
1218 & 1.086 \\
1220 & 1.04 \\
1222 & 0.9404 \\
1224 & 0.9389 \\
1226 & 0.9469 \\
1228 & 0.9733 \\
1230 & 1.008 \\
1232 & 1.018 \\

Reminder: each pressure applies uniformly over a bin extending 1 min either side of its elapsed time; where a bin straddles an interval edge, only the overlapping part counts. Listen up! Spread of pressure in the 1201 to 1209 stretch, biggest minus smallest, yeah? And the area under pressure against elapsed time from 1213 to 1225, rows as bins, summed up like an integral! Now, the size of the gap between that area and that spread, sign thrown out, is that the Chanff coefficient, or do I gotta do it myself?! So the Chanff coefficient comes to 12.6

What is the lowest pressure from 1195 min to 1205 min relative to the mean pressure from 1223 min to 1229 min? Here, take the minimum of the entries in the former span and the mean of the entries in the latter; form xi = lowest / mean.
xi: 1.71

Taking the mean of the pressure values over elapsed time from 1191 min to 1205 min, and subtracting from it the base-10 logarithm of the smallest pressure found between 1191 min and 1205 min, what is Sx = 1.54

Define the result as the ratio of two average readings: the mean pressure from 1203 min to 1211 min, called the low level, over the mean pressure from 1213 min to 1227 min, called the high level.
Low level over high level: 1.60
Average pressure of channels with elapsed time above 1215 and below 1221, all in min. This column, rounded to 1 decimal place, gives 1.1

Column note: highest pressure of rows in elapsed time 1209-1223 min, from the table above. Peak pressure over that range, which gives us 1.419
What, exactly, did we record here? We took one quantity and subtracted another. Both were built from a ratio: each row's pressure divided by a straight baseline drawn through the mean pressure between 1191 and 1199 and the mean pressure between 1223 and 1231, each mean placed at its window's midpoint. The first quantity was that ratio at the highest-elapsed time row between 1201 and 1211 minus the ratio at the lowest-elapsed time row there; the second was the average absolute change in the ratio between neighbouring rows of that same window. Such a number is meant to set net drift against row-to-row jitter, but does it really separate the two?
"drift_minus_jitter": -0.12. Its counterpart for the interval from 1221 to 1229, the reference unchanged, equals 0.12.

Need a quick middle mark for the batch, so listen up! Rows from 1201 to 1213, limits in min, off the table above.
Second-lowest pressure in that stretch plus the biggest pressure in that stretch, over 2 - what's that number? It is 1.6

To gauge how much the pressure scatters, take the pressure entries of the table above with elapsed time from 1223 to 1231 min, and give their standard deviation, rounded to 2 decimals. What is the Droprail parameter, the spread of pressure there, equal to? 0.03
